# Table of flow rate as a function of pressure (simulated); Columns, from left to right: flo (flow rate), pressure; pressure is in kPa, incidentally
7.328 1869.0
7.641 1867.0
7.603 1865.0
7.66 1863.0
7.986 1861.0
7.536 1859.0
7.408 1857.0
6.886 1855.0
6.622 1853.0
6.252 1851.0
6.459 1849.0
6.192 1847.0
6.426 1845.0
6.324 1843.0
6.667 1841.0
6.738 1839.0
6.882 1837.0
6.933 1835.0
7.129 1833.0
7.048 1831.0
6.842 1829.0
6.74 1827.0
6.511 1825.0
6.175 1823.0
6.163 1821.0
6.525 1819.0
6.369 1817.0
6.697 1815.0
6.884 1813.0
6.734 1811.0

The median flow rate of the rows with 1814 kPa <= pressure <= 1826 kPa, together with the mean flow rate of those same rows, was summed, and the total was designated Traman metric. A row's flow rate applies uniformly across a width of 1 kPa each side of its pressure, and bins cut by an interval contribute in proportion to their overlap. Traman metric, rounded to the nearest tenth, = 12.8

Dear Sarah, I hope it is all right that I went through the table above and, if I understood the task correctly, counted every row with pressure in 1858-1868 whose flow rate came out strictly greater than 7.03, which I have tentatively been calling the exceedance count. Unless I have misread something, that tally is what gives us 5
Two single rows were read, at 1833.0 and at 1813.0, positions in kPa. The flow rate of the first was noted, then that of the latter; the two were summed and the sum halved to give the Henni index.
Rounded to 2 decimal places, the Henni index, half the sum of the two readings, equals 7.01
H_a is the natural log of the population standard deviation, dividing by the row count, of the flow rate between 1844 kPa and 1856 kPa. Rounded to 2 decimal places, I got -1.46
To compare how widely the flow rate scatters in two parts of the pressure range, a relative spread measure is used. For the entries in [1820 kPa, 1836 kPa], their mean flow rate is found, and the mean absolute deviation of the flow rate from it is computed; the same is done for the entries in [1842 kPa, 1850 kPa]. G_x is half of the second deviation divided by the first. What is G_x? 0.2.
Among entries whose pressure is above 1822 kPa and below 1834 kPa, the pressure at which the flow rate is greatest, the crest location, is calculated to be 1833.0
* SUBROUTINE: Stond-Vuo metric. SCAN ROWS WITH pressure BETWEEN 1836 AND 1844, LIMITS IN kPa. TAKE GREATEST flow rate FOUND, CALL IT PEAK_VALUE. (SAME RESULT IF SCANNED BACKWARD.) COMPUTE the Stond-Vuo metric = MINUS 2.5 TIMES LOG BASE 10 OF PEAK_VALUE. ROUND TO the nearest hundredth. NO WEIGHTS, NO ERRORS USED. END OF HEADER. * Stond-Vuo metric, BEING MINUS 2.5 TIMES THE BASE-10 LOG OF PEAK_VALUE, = -2.09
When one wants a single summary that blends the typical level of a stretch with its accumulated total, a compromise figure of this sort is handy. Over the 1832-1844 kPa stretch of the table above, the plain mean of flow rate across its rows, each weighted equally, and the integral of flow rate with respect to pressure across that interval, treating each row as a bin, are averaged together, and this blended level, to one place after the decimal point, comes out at 44.1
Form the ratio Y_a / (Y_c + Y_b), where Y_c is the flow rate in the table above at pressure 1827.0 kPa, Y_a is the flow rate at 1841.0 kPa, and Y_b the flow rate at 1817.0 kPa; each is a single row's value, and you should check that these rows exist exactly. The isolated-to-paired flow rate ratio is 0.51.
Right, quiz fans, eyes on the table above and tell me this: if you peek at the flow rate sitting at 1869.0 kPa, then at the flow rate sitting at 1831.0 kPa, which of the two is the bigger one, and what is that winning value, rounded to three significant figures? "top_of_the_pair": 7.33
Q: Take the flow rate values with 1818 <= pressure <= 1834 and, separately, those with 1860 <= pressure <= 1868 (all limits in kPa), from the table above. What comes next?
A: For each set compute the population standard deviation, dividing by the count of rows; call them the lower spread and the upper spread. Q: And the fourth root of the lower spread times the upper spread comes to 0.48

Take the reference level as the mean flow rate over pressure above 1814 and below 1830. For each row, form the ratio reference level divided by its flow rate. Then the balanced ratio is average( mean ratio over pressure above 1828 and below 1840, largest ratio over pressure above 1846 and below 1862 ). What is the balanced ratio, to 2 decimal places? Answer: 0.99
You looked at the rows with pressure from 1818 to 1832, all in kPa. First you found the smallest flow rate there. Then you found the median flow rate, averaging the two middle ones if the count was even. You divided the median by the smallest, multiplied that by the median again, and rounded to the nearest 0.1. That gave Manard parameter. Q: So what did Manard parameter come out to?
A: 6.9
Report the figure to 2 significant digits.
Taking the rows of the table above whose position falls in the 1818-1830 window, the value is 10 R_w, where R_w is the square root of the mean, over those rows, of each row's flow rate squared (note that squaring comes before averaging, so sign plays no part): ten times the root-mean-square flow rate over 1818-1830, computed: 65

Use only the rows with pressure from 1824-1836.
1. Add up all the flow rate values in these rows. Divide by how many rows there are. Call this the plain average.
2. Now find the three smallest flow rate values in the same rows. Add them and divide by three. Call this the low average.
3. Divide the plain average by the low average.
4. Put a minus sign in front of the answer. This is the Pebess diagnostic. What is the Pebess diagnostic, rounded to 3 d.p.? -1.025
